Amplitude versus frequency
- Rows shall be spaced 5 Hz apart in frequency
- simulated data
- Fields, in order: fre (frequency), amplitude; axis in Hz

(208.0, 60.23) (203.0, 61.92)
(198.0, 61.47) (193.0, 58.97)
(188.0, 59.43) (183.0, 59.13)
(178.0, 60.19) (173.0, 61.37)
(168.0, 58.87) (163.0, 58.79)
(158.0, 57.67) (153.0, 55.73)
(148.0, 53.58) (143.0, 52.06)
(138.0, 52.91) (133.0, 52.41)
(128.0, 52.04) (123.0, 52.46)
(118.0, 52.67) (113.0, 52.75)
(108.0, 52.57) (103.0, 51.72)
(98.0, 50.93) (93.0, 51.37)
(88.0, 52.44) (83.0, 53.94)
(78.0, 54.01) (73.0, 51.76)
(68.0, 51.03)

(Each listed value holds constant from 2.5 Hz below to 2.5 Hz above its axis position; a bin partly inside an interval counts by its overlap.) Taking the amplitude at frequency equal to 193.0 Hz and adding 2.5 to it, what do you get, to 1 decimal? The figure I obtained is 61.5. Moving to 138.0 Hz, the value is 55.4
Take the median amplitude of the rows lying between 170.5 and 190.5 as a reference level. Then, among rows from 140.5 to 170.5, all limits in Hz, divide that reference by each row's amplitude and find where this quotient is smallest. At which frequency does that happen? 168.0 Hz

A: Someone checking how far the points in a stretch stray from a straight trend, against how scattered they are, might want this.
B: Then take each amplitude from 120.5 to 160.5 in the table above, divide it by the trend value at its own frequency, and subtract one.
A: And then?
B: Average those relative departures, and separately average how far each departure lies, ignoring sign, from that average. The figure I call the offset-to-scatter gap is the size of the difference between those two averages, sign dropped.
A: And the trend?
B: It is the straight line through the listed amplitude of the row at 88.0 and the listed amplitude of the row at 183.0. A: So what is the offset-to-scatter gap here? 0.06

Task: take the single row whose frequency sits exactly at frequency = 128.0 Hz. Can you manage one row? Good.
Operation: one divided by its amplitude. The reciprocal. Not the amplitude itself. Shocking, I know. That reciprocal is 0.0192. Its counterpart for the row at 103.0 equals 0.0193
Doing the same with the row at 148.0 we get 0.0187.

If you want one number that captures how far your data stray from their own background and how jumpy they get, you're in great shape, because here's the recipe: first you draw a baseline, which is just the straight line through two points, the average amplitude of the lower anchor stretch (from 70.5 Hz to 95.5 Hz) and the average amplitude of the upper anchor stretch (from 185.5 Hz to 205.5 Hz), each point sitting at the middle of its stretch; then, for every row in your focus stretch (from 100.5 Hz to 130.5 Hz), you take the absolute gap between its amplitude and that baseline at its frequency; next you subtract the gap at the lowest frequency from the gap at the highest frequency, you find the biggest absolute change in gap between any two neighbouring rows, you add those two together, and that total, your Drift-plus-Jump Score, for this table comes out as 2.2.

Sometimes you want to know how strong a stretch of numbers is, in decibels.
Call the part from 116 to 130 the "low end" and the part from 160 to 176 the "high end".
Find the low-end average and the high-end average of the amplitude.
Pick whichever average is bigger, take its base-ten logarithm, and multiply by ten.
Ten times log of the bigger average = 17.8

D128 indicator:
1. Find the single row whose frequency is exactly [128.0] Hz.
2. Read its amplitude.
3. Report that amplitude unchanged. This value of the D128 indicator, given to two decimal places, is 52.04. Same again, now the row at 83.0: 53.94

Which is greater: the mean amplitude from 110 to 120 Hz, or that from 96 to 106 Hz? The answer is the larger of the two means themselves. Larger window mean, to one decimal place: 52.7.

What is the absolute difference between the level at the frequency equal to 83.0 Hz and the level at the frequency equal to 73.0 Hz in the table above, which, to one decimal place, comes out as 2.2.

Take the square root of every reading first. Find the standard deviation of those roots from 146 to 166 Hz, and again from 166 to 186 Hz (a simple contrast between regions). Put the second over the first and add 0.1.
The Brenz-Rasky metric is 0.58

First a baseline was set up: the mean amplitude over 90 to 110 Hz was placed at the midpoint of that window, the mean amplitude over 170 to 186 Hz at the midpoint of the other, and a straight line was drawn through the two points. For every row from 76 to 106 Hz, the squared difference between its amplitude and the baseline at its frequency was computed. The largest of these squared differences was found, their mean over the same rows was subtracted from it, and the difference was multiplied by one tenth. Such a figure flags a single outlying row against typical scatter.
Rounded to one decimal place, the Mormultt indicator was 1.6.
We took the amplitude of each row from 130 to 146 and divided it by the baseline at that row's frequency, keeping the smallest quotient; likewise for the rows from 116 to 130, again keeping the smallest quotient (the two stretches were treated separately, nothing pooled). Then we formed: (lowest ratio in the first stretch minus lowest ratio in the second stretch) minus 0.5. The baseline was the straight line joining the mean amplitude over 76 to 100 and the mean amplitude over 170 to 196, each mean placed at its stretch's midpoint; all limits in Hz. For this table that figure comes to -0.519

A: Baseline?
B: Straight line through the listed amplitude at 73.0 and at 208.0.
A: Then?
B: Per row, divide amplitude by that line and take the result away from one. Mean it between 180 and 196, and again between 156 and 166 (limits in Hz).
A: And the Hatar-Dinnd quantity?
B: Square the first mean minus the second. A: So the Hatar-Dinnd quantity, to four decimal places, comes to 0.0002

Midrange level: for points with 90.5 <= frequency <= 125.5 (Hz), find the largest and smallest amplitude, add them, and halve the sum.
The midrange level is 51.8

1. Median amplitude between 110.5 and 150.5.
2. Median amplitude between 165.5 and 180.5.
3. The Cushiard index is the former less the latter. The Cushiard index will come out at -7.6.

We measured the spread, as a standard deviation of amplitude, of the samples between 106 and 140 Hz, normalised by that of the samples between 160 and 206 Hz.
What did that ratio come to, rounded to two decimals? 0.22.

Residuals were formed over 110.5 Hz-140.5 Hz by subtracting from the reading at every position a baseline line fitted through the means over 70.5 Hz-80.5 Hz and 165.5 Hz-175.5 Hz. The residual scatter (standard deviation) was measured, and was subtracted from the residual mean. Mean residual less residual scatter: -4.9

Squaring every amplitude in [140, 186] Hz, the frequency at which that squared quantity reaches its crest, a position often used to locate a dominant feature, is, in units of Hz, 173.0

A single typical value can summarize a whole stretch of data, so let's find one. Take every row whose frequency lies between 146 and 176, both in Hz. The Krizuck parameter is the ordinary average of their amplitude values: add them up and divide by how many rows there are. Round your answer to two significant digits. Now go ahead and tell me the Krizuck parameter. 58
